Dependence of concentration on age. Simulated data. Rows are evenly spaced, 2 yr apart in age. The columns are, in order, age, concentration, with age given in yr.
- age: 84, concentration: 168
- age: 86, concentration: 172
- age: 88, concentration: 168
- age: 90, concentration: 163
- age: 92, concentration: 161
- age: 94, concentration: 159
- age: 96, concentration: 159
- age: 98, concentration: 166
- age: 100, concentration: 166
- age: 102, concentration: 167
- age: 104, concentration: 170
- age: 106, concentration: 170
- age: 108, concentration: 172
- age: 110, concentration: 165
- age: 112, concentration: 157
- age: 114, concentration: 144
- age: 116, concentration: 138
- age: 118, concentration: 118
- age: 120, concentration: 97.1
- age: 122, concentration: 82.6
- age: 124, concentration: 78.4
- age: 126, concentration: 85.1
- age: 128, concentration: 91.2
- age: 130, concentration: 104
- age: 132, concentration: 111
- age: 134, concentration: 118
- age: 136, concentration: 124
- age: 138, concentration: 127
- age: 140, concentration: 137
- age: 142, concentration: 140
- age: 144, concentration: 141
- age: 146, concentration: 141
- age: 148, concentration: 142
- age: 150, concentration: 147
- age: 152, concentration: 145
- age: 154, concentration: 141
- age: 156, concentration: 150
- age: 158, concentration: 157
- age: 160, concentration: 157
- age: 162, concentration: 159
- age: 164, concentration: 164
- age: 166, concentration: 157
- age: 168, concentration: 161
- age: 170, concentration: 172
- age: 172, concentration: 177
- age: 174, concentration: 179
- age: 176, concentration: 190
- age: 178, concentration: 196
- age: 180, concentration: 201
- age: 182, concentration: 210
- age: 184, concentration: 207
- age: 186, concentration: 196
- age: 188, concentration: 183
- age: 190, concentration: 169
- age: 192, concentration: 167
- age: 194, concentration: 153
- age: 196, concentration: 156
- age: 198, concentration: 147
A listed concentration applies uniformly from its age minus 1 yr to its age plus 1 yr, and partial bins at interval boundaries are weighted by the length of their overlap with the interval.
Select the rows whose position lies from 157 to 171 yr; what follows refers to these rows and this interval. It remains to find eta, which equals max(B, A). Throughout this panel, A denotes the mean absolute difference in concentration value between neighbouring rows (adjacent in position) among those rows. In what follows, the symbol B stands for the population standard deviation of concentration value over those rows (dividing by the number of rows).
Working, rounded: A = 4.8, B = 5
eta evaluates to 5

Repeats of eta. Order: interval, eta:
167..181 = 13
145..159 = 5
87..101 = 3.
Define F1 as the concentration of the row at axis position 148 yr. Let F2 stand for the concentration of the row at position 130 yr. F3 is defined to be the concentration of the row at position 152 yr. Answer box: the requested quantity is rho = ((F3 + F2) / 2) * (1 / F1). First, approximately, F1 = 142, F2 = 104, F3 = 145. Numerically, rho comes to 0.88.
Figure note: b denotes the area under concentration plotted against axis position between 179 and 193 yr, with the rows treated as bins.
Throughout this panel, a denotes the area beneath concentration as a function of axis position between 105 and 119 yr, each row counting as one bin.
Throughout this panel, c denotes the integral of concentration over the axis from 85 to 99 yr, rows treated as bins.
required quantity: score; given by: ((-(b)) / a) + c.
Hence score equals 2295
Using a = 2128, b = 2666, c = 2296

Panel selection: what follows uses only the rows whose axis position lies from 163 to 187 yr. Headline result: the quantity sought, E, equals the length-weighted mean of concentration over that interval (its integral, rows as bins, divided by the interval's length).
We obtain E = 184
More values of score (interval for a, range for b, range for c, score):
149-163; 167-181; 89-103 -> 2281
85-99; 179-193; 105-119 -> 2127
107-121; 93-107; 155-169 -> 2209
